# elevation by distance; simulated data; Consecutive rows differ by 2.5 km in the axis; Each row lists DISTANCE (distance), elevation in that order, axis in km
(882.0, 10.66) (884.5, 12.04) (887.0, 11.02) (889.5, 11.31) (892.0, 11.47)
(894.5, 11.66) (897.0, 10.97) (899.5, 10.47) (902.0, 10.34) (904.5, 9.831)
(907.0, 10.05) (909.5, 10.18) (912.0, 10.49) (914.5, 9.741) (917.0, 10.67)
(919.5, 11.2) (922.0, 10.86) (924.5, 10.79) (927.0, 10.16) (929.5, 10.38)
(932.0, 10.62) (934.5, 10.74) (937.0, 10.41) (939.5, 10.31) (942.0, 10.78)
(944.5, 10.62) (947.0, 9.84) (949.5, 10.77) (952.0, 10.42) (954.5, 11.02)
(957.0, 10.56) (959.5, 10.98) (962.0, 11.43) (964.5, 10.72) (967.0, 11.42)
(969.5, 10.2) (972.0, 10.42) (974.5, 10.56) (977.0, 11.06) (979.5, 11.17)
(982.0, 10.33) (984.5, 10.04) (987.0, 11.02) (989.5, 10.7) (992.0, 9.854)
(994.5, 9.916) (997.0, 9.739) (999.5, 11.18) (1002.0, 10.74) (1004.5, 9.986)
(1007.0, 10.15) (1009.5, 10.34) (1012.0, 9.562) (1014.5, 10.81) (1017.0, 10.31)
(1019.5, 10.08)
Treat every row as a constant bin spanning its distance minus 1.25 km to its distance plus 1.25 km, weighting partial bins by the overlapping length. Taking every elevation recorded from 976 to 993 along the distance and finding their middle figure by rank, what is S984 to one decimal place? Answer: 10.7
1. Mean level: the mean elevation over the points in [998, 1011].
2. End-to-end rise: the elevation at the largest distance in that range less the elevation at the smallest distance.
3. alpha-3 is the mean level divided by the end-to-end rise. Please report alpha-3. -12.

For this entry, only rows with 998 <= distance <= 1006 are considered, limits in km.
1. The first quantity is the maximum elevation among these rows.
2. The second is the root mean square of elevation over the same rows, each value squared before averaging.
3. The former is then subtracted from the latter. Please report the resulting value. -0.53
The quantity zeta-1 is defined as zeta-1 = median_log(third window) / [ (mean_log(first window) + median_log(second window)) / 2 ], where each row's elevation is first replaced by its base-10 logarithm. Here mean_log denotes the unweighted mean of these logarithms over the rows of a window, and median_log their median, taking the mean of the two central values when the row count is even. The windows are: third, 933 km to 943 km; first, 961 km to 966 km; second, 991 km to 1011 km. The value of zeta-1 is 1.00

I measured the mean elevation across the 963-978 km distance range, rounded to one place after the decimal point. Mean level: 10.7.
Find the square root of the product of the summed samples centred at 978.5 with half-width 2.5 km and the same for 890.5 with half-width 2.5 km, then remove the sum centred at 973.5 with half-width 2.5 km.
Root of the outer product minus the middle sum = 1.5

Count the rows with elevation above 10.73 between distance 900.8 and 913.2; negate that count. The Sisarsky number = 0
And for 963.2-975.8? -1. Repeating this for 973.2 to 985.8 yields -2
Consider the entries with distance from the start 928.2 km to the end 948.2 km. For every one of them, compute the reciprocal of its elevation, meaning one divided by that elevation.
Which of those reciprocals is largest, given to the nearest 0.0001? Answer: 0.1016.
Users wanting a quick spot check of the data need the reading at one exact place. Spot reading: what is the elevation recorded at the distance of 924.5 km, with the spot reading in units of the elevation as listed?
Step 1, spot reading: 10.79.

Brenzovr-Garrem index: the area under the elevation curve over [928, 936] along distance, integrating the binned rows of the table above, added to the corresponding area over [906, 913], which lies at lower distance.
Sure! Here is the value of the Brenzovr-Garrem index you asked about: 156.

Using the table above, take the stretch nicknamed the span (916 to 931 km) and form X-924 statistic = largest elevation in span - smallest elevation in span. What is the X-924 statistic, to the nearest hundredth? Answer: 1.04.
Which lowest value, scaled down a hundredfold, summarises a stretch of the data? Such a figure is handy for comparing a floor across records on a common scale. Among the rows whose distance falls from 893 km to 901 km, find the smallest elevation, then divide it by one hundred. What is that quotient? 0.105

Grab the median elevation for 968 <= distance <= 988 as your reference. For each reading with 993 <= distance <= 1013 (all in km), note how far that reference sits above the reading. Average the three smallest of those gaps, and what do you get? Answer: -0.3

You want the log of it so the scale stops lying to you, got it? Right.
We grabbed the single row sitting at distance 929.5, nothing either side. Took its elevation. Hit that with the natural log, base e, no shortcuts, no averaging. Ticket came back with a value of 2.34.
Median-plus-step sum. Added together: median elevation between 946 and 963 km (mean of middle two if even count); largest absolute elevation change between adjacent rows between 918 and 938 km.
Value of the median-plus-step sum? 11.4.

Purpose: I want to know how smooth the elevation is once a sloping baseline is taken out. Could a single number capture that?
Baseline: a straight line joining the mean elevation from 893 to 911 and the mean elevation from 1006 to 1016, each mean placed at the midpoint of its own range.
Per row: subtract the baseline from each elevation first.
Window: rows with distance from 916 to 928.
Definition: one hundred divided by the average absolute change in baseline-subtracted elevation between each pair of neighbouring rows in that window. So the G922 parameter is 257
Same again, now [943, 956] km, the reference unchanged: 150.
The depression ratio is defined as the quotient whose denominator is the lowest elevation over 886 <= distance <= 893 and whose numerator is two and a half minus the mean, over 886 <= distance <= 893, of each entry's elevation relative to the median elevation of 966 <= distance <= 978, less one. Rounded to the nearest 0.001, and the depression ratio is 0.221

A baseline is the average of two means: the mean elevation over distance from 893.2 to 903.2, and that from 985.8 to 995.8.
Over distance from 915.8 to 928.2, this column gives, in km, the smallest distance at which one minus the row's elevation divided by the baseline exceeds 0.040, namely 927.0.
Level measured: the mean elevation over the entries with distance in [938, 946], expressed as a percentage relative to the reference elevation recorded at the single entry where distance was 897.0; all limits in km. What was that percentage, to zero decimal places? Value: 96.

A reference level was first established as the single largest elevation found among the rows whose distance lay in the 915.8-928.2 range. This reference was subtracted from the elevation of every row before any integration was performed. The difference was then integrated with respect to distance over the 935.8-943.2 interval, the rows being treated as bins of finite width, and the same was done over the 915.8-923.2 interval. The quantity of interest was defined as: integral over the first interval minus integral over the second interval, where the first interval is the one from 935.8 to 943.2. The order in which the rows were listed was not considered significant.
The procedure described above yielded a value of -3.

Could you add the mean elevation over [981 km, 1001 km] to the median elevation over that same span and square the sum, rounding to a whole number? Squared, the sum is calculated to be 422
